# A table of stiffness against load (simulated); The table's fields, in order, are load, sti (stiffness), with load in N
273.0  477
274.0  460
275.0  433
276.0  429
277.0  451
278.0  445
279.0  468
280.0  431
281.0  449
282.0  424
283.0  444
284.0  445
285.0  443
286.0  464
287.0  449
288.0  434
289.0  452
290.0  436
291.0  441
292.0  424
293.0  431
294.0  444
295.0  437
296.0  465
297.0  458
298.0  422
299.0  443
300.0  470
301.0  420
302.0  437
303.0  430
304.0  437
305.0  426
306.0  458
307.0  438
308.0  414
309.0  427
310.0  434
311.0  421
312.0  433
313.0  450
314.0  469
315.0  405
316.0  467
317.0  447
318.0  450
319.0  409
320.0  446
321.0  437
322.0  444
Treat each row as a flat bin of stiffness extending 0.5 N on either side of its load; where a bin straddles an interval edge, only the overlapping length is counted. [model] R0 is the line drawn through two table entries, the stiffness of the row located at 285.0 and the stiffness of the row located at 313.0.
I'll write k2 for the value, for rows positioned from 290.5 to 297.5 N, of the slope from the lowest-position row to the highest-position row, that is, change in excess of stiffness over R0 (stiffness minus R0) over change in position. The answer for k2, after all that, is 3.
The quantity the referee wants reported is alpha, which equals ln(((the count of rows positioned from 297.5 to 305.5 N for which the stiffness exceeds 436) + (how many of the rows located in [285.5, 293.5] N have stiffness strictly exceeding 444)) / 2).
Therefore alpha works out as 1.3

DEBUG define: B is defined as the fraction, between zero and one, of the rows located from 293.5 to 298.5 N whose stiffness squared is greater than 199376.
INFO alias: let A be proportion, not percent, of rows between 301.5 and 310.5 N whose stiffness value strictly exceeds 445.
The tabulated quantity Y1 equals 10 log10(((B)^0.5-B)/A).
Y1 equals 3.2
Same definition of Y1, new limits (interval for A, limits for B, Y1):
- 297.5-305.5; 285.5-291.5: 2.2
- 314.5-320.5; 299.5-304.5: -4.3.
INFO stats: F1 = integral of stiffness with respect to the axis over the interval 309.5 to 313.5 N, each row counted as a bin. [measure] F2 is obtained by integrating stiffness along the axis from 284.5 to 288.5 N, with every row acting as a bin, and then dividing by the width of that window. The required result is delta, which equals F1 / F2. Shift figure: 3.88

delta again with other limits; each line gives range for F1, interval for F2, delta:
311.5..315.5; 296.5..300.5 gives 3.92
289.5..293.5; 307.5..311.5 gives 4.08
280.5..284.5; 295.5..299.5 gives 3.94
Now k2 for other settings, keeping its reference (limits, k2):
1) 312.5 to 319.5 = -7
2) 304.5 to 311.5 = -1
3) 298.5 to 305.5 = -3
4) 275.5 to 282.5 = -1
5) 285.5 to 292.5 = -7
